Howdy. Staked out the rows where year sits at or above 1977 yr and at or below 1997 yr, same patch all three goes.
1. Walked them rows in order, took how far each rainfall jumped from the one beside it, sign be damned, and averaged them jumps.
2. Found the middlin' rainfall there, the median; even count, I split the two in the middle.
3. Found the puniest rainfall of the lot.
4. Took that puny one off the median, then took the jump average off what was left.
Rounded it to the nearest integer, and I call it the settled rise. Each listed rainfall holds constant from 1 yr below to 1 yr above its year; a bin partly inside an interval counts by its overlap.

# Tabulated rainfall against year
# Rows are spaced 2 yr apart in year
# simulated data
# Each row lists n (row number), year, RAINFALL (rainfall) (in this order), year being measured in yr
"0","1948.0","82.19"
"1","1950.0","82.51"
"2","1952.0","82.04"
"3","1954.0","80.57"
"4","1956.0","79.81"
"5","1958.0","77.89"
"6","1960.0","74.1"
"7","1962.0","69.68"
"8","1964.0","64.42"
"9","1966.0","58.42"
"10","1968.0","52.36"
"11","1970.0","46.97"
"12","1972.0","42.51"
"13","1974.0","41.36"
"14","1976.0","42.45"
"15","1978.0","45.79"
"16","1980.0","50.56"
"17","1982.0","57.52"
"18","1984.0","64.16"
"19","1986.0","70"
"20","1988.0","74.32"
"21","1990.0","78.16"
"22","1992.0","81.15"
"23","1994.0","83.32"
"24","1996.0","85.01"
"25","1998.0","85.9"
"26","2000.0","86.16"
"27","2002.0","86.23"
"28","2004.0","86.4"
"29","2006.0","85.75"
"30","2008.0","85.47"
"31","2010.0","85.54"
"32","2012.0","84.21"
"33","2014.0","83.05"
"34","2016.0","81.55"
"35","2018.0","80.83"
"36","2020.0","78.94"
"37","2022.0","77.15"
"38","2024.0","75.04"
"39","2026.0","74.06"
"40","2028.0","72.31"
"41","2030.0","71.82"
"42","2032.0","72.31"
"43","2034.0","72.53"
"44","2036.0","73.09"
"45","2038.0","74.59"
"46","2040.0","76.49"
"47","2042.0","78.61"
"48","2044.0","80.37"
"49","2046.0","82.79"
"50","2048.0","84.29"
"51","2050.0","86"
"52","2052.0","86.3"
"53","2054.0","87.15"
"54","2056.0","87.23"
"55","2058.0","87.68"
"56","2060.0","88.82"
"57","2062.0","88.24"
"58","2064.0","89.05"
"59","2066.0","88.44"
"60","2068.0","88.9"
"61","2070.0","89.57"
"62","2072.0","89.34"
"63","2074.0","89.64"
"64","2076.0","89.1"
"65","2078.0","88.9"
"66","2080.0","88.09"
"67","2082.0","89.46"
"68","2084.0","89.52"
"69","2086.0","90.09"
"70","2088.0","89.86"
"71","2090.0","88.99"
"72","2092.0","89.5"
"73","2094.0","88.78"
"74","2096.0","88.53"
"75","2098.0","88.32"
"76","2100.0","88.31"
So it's 22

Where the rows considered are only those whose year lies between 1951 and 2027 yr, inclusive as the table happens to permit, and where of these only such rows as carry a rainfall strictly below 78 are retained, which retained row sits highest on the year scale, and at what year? 2026.0 yr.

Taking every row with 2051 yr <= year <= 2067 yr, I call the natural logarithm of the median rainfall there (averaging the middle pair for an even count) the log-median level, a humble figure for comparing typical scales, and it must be 4.48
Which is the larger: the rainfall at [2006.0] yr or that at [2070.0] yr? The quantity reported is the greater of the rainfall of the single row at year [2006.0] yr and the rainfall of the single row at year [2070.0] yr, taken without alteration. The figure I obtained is 90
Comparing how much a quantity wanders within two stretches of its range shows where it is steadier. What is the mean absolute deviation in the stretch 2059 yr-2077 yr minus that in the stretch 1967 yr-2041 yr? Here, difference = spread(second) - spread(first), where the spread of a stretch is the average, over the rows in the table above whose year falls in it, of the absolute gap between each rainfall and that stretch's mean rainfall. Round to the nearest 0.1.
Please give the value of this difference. -10.8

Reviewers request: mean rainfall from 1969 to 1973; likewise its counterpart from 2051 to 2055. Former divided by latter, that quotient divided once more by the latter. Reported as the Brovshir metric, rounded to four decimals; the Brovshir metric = 0.0059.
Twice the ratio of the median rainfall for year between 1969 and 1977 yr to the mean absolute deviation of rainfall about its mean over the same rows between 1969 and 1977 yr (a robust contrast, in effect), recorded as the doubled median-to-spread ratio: 47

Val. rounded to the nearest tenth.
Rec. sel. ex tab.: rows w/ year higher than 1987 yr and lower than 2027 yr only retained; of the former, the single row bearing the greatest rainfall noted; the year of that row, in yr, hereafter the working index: 2004.0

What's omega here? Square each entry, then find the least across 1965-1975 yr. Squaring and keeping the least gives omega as 1711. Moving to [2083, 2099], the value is 7800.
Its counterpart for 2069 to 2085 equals 7760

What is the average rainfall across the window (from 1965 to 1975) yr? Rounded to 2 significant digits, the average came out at 48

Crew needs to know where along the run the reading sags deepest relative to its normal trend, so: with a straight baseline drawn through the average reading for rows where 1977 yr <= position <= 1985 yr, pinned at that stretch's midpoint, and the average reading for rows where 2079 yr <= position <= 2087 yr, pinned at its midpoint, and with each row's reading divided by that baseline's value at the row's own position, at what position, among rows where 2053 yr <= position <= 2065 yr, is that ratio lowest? 2062.0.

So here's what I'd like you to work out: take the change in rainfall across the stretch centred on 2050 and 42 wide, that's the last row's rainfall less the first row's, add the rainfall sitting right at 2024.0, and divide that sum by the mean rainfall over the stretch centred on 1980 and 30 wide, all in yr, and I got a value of 1.6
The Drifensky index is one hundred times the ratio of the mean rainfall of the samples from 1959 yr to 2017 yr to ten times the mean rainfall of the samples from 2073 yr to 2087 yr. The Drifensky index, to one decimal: 7.9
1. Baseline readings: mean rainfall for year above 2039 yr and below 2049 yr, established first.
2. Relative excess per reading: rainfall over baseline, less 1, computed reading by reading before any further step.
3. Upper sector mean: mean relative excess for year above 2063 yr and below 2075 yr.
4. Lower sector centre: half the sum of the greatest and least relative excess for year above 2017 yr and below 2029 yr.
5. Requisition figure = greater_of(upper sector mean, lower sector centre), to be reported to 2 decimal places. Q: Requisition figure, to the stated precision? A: 0.11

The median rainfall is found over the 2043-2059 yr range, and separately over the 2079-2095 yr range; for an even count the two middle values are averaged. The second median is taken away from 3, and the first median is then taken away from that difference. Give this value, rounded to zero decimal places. -173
